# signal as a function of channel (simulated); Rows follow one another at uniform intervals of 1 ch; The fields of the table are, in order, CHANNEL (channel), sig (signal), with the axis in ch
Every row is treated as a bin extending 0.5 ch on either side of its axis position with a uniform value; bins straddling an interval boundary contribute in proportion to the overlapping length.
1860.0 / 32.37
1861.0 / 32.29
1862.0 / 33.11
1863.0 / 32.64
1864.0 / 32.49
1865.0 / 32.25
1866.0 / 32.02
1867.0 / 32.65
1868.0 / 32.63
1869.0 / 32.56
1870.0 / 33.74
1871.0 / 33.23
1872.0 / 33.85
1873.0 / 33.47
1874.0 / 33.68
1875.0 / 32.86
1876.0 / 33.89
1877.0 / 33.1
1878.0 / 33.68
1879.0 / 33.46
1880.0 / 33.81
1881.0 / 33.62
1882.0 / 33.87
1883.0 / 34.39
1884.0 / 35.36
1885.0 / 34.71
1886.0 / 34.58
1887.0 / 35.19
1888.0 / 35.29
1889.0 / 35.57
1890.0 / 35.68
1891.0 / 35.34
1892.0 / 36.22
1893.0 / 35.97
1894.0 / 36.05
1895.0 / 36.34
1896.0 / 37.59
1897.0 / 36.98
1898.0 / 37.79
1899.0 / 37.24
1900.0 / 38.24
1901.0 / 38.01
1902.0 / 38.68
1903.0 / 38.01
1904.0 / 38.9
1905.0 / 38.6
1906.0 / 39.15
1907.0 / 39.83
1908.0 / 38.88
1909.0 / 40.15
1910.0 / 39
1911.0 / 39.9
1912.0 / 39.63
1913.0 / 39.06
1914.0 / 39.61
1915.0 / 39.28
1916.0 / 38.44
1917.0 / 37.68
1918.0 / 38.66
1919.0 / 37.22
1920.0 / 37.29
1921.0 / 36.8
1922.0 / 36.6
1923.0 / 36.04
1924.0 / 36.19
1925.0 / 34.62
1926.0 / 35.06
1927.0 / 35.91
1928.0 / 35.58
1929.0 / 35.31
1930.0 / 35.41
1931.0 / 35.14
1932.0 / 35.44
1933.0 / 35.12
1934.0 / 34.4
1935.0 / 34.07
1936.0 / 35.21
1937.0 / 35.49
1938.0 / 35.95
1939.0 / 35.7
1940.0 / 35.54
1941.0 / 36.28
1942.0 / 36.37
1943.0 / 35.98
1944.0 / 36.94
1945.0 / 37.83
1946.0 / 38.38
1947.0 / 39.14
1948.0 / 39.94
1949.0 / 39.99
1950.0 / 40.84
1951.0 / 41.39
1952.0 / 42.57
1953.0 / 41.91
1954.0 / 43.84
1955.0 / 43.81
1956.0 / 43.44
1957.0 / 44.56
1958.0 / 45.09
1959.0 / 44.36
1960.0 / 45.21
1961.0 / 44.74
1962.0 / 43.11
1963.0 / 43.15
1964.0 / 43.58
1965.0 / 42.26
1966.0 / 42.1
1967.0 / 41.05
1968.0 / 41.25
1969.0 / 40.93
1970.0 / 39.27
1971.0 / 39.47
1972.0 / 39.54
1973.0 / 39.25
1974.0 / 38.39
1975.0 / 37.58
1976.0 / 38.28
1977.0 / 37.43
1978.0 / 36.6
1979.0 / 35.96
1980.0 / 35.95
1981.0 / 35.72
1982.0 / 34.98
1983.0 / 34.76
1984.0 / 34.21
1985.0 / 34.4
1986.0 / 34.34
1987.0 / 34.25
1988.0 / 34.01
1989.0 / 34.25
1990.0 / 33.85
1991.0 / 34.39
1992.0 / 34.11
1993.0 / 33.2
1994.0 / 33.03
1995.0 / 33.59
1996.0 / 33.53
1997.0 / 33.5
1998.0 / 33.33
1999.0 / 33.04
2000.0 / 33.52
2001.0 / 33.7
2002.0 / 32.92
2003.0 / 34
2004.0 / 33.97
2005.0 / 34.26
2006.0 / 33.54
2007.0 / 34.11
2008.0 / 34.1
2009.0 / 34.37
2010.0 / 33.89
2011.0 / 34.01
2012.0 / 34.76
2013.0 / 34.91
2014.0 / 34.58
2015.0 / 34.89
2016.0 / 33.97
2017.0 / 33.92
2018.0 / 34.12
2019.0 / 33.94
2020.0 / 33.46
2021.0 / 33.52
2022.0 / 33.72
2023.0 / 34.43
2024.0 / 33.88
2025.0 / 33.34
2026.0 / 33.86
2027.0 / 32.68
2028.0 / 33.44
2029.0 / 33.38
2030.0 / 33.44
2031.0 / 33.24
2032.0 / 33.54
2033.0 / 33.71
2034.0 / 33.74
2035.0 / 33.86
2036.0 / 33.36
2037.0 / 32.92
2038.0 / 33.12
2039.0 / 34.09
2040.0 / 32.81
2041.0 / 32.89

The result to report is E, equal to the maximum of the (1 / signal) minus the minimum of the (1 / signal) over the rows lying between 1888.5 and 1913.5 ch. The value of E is 0.003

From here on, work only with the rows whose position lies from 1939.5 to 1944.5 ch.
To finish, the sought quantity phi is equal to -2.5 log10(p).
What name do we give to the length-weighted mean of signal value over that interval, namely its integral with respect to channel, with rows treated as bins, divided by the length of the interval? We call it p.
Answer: -3.90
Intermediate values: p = 36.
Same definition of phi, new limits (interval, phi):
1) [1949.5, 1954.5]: -4.06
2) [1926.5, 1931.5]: -3.87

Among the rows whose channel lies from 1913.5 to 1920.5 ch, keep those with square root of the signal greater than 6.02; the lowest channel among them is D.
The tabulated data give 1914.0 ch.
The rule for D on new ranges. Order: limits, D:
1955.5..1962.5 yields 1956.0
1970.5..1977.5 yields 1971.0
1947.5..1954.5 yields 1948.0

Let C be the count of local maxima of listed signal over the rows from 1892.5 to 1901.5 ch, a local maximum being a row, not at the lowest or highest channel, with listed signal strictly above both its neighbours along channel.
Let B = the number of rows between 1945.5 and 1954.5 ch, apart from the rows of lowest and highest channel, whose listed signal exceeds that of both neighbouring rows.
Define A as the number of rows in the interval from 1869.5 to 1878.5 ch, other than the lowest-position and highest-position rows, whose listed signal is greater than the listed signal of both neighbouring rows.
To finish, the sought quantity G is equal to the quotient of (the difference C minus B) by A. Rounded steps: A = 3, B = 1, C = 3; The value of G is 0.7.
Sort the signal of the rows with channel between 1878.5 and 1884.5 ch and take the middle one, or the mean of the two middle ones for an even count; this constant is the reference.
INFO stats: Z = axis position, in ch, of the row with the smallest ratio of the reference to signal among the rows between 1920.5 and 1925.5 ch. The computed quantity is 1921.0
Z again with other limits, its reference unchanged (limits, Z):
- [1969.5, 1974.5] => 1972.0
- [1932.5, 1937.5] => 1937.0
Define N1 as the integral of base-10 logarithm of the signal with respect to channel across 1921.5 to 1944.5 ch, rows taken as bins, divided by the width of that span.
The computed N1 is 1.55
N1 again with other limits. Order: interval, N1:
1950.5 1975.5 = 1.62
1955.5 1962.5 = 1.65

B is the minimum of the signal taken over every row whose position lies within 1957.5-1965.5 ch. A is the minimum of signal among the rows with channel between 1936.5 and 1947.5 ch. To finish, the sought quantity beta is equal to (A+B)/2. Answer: 38.9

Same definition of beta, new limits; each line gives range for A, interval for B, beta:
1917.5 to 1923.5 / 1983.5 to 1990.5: 34.9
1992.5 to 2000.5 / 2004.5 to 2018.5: 33.3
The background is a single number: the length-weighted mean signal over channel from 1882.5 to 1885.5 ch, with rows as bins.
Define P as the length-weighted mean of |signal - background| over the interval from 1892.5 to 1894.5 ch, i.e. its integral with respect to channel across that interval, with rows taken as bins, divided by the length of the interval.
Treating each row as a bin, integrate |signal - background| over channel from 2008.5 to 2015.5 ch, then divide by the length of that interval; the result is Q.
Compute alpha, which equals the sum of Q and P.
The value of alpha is 1.6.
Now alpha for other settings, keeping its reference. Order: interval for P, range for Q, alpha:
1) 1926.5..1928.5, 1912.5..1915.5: 5.4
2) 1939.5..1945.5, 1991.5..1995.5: 3.0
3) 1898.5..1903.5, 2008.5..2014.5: 3.6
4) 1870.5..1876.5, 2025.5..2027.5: 2.9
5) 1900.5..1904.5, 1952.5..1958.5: 12.5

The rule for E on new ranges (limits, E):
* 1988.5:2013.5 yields 0.002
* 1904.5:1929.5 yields 0.004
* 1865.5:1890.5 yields 0.003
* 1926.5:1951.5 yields 0.005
